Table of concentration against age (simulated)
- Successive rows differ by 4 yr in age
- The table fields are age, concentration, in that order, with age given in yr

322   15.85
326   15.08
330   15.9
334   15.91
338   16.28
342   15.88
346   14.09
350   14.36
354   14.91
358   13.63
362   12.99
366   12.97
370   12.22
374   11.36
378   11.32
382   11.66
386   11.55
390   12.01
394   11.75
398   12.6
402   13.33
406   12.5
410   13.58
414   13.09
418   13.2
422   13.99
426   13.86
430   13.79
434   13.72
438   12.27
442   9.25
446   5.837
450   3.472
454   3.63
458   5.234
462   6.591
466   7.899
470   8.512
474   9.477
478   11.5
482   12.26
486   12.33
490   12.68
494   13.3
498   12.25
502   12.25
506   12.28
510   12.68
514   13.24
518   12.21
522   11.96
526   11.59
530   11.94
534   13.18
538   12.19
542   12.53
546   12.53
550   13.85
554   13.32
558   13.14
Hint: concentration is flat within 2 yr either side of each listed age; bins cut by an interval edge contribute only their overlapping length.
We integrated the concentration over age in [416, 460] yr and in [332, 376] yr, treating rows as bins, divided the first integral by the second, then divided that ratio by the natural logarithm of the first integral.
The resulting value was 0.115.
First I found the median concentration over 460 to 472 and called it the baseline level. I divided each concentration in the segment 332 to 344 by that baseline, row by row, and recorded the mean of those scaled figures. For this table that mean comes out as 2.03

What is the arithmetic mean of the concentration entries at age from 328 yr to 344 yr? 16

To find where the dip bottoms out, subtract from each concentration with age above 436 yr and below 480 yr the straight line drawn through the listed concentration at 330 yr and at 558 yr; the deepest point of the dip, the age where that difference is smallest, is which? 450 yr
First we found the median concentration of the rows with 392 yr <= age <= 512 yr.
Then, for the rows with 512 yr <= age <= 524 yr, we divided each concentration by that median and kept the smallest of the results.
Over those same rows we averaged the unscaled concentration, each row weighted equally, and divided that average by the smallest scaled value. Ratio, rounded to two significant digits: 13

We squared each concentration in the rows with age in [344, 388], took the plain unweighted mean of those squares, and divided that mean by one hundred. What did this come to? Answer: 1.66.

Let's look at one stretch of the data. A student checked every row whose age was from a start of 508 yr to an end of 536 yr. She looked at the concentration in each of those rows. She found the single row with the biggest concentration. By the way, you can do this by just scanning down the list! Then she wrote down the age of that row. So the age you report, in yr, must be 514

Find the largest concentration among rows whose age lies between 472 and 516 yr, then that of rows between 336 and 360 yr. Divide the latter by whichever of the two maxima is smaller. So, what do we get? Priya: 1.22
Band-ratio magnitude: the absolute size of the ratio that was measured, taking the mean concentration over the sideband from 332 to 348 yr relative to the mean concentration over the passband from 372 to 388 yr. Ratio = 1.4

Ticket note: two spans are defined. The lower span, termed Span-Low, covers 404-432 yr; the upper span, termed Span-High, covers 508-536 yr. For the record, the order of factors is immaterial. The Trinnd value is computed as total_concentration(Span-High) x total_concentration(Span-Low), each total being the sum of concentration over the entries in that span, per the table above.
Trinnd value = 8160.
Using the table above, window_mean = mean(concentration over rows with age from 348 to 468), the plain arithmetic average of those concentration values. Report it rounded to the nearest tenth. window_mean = 11.3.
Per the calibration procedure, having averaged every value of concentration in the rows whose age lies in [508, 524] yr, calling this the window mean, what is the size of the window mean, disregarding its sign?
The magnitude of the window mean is 12.5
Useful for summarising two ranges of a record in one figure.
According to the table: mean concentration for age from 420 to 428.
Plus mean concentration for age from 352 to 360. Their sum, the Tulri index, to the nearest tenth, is 28.2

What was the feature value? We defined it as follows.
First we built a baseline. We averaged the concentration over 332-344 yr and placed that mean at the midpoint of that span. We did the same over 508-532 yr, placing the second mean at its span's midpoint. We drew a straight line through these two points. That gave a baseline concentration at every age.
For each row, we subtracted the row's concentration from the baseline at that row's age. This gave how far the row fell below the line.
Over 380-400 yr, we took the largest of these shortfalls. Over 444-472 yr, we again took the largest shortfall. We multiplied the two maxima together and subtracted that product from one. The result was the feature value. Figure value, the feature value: -35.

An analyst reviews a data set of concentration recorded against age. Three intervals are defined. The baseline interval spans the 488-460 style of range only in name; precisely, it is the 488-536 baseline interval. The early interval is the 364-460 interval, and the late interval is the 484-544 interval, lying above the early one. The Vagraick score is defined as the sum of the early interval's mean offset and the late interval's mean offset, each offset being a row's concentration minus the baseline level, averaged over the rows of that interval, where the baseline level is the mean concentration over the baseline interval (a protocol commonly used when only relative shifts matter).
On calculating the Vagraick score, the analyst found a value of -1.3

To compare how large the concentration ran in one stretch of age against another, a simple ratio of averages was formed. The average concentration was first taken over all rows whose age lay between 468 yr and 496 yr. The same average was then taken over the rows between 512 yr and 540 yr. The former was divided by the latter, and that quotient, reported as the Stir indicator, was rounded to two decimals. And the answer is 0.93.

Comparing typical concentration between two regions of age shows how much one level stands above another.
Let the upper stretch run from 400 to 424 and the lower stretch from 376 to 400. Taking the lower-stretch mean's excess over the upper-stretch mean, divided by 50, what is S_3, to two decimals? -0.03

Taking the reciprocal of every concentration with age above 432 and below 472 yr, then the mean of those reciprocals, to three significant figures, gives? 0.158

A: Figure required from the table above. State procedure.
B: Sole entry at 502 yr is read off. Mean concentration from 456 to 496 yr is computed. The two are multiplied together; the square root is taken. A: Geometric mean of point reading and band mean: 11.1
